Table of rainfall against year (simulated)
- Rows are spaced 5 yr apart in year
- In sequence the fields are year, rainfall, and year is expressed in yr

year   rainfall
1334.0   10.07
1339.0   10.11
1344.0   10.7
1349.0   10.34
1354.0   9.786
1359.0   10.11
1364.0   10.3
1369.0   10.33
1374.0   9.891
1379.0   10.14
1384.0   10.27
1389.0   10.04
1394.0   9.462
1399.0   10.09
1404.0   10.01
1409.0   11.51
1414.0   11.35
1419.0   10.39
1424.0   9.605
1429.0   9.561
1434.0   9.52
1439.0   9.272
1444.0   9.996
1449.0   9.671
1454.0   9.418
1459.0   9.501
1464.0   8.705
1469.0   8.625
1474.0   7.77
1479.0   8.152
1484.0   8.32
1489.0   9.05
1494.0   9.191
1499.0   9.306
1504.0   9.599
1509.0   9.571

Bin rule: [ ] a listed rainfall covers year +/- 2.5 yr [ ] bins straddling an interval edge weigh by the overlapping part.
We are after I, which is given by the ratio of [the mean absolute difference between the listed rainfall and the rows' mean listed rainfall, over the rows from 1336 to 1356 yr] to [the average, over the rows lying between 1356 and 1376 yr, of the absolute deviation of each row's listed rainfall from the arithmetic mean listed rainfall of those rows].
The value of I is 1.8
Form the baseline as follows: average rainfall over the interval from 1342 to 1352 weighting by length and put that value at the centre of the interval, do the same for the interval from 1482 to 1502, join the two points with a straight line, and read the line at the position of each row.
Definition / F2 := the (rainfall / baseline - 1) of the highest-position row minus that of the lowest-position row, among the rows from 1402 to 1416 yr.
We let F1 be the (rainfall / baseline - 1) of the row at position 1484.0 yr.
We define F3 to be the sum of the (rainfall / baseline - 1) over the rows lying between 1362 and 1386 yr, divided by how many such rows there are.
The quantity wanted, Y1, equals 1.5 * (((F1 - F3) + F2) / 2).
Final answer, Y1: 0.05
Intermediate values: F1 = -0.08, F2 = 0.15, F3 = -0.001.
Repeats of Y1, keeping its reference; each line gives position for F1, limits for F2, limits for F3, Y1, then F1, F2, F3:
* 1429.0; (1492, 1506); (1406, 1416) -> -0.09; -0.01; 0.06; 0.164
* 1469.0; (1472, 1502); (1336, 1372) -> 0.11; -0.07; 0.20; -0.016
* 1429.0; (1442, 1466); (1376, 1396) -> -0.09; -0.01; -0.12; -0.009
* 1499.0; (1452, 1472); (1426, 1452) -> -0.03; 0.04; -0.07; 0.007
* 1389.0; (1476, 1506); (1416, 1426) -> 0.12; 0.00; 0.19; 0.029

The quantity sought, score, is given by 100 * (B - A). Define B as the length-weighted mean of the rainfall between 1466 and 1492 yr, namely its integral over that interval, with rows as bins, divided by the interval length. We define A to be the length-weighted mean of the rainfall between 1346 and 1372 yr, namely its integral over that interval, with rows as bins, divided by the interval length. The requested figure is -177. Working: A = 10.2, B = 8.4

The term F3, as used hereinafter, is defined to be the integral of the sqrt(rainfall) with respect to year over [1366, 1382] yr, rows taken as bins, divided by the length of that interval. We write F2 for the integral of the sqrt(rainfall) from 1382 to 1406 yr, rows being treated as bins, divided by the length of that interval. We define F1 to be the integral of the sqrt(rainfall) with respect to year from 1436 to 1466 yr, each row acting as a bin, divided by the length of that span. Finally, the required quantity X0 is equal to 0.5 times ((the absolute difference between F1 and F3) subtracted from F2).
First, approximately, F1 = 3.07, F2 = 3.16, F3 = 3.2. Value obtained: 1.52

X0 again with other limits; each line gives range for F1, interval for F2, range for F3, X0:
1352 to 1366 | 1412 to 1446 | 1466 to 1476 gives 1.42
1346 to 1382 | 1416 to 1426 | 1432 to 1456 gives 1.54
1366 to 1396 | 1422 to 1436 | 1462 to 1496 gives 1.42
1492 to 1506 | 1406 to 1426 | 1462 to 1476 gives 1.55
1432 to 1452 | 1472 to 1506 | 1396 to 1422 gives 1.40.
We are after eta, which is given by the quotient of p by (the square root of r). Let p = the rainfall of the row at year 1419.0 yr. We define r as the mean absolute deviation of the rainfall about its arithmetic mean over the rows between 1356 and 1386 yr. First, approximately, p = 10.39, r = 0.13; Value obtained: 29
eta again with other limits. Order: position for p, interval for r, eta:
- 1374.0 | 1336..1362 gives 20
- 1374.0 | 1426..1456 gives 24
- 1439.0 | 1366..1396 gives 19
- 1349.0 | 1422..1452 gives 26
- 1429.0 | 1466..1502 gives 14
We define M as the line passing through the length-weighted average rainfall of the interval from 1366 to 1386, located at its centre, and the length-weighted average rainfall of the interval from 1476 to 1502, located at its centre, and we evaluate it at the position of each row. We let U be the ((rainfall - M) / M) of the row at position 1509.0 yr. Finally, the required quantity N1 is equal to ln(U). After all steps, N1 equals -2.1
